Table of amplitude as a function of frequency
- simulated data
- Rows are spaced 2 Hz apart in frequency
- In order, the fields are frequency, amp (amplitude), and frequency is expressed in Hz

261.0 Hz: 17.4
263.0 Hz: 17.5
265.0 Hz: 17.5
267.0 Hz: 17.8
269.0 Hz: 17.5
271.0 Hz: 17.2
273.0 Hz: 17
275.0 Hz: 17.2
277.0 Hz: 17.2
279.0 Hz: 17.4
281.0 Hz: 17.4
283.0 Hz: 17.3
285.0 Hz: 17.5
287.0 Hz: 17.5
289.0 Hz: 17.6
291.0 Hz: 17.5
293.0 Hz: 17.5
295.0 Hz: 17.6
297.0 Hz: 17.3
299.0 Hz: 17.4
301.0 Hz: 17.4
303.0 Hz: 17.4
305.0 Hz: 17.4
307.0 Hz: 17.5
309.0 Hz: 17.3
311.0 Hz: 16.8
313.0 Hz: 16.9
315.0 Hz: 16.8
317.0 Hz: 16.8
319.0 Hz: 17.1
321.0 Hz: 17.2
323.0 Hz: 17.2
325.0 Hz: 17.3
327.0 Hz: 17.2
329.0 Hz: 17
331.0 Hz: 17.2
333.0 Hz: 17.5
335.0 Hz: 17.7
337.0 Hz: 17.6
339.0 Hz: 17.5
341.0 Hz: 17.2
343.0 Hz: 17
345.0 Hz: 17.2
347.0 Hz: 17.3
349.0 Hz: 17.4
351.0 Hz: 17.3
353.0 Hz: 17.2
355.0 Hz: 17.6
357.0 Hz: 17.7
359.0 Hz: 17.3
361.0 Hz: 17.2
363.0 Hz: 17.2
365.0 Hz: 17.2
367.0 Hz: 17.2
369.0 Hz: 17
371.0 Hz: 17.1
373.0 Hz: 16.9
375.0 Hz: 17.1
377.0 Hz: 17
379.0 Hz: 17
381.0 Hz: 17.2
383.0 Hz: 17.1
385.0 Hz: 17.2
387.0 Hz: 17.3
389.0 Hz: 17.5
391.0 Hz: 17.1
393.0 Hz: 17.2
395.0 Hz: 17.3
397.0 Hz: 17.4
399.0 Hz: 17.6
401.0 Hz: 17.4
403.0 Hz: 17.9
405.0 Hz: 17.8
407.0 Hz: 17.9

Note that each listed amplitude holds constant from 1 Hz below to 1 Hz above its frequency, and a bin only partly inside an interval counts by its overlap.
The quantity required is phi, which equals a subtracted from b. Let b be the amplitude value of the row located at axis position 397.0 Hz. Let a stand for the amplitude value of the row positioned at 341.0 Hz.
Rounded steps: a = 17.2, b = 17.4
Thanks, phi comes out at 0.20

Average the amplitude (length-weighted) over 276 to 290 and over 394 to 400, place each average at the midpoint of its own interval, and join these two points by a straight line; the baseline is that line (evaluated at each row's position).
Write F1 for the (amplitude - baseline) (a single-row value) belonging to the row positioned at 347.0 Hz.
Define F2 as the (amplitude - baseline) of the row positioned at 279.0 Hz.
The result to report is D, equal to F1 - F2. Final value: -0.11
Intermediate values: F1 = -0.12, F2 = -0.01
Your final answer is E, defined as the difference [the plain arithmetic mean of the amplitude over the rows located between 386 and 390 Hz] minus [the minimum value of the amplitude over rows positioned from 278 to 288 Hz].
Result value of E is 0.1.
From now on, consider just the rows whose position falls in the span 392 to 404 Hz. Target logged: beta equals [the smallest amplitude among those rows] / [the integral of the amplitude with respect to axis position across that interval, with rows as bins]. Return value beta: 0.082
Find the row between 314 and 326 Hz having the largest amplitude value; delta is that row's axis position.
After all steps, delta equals 325.0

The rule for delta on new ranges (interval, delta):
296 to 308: 307.0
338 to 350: 339.0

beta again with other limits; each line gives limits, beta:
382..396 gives 0.071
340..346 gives 0.165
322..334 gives 0.082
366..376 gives 0.099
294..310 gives 0.062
